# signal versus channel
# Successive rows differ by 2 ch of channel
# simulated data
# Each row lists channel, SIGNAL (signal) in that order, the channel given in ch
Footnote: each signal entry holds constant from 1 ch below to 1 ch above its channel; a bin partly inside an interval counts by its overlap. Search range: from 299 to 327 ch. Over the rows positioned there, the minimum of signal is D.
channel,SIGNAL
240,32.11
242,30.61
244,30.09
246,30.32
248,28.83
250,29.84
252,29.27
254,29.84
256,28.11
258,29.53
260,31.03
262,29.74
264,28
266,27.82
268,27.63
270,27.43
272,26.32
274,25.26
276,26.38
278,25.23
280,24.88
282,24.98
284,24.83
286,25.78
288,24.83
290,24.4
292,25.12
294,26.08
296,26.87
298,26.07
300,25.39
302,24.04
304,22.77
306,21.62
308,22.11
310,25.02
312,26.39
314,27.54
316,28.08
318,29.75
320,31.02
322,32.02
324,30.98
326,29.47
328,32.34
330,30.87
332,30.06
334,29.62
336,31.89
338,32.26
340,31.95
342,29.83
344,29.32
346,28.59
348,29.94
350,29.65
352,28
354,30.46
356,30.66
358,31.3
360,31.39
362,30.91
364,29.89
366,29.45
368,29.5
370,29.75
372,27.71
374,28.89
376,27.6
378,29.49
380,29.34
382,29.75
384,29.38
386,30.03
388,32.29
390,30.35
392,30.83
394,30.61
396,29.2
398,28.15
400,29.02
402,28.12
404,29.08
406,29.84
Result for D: 21.62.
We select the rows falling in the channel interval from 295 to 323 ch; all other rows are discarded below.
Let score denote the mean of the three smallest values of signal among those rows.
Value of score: 22.17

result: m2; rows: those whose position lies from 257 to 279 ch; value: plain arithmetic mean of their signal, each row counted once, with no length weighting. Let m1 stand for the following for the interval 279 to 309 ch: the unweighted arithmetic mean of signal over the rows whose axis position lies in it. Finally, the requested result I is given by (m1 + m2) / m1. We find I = 2.12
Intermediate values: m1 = 25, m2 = 27.7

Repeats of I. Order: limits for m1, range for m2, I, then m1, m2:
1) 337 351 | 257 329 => 1.89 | 30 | 26.9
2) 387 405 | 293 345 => 1.95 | 30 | 28.2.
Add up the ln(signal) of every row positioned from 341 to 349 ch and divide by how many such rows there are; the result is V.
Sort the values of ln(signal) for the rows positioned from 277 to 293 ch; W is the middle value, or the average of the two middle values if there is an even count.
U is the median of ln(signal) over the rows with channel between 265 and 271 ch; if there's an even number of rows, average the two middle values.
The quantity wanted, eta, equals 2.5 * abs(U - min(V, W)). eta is 0.26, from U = 3.32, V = 3.38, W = 3.22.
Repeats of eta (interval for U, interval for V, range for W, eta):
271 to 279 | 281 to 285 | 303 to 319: 0.09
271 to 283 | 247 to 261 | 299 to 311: 0.19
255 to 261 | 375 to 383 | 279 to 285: 0.43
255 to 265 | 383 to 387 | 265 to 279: 0.28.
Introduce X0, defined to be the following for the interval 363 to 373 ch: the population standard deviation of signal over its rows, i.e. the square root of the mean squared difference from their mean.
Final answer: 0.79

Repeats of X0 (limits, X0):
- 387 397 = 0.99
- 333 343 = 1.14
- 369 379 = 0.89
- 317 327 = 0.93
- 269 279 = 0.82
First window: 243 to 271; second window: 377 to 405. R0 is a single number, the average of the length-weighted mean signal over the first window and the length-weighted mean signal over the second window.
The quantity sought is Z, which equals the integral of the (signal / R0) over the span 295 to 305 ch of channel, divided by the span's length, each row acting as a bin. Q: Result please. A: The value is 0.85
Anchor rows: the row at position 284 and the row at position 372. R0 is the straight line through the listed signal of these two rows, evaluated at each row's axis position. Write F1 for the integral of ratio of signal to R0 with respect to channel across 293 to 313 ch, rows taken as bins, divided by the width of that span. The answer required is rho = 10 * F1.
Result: 9.7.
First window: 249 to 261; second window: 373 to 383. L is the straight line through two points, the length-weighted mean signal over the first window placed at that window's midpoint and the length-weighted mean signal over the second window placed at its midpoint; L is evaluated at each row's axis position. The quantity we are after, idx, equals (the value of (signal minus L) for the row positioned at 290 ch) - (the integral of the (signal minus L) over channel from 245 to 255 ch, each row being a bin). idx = -5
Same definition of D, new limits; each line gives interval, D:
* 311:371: 26.39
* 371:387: 27.6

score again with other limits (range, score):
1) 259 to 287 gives 24.90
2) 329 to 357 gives 28.64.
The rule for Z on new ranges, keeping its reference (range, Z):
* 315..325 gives 1.03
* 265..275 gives 0.91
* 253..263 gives 1.01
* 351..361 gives 1.03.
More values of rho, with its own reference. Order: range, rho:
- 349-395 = 10.8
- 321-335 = 11.7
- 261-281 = 11.0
